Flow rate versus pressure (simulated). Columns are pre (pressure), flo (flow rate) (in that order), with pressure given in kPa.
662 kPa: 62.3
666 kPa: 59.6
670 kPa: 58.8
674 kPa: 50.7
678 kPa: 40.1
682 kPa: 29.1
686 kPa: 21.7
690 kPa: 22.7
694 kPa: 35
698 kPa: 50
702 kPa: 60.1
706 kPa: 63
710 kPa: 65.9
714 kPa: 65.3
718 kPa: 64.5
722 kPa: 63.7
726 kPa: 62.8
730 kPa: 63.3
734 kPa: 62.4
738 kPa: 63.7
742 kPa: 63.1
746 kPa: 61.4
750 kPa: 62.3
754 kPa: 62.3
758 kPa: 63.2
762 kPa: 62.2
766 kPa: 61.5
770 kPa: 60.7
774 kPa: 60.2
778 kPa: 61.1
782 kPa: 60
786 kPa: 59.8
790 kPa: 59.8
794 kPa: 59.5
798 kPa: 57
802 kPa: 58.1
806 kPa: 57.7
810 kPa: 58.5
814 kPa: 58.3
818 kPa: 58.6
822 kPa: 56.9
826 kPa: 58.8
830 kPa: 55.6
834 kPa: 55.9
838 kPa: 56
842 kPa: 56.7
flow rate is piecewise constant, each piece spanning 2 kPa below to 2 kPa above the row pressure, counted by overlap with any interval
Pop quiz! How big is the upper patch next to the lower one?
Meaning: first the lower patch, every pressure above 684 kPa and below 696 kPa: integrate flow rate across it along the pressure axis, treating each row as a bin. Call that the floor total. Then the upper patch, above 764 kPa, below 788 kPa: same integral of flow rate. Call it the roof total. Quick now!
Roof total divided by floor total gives 4.6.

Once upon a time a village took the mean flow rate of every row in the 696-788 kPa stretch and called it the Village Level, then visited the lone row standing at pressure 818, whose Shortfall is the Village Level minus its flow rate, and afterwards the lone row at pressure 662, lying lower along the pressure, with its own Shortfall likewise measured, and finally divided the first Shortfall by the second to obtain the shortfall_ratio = -7.2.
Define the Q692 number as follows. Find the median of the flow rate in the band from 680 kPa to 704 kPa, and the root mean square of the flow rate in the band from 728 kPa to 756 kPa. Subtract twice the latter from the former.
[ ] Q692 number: -93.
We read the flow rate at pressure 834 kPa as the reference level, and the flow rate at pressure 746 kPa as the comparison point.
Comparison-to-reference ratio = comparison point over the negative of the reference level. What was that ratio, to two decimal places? -1.10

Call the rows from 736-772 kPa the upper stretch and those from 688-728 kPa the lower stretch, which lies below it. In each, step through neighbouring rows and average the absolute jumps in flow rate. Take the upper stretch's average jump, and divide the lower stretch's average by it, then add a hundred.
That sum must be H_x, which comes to 106.2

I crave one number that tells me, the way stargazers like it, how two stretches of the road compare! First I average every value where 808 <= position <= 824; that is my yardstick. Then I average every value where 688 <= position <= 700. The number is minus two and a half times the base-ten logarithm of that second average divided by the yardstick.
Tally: 0.52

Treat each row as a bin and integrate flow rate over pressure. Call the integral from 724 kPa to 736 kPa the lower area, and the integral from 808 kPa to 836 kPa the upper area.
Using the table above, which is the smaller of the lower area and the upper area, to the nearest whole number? 754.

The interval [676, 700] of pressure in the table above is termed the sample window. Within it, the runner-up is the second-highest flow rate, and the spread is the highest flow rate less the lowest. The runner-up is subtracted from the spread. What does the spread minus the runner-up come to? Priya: -12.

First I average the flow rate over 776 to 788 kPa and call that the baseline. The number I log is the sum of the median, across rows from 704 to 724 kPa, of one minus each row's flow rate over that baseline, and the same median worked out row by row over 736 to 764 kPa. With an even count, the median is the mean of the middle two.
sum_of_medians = -0.10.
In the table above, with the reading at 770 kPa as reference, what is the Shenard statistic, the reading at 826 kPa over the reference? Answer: 1.0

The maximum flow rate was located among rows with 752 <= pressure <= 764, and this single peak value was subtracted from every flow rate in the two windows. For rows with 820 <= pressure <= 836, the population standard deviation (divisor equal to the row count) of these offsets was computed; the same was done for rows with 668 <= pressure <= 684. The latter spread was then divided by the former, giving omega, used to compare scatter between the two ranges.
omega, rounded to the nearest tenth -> 8.9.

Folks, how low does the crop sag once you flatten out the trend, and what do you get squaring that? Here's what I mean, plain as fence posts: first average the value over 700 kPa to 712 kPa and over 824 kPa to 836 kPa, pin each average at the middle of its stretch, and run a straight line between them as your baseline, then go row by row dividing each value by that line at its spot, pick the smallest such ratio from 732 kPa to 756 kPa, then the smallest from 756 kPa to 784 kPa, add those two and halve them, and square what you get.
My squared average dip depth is 1.02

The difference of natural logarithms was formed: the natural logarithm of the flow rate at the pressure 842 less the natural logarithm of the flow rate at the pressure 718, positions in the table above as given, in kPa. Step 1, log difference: -0.13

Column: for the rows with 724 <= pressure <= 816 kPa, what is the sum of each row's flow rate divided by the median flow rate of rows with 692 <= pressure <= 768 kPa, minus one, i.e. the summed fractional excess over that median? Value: -0.72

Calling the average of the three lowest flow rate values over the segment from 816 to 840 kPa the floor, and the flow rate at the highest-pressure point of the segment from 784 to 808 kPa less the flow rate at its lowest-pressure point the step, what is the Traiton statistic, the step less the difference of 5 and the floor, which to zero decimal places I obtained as 49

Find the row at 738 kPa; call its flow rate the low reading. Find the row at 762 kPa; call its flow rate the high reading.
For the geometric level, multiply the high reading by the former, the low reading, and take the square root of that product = 63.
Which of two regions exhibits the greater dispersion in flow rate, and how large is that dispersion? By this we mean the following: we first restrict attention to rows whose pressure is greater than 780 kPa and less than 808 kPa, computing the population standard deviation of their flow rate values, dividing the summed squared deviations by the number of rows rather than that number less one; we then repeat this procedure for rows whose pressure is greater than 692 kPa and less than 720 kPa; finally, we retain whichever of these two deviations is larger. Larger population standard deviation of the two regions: 11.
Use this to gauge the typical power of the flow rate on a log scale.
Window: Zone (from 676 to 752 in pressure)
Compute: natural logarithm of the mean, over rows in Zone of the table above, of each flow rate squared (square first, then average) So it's 8.04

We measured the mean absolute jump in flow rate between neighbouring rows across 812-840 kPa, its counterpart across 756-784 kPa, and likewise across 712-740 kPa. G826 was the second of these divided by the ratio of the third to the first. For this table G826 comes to 1.20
